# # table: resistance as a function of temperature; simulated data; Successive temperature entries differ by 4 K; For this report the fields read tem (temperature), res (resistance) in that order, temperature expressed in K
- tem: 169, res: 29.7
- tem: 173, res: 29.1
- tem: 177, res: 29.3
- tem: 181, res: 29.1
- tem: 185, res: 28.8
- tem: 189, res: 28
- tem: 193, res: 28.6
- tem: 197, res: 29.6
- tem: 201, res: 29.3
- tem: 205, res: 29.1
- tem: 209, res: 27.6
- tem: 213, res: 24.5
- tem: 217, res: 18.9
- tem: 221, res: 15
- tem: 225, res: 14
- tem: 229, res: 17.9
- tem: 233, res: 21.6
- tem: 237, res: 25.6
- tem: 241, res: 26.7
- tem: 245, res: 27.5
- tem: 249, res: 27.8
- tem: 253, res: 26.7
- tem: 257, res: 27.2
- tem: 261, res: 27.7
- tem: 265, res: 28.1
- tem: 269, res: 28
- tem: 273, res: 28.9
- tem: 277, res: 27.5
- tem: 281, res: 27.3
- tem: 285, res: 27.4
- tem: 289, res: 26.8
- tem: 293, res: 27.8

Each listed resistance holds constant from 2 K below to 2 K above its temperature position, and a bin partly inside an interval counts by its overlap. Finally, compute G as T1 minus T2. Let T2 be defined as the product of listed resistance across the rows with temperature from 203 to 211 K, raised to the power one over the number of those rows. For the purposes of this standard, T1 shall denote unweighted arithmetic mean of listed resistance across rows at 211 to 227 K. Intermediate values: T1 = 18.1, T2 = 28.3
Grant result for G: -10.2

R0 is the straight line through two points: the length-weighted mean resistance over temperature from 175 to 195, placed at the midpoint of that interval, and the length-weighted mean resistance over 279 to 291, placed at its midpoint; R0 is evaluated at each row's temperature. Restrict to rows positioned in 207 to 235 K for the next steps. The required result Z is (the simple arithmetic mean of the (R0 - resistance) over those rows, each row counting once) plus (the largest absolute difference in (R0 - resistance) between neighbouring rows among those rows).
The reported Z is 14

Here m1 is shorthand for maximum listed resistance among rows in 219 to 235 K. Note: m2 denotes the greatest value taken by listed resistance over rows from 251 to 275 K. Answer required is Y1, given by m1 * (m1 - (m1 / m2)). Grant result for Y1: 450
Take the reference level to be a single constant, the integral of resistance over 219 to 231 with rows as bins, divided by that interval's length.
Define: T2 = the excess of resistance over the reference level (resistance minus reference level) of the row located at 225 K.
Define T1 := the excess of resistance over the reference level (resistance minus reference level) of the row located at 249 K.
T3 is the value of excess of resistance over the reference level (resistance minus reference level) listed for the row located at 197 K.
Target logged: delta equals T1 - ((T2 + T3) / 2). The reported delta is 6.0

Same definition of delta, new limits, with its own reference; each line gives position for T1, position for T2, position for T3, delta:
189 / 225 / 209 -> 7.2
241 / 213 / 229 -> 5.5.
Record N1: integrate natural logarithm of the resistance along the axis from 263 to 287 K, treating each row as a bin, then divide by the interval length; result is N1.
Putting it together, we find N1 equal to 3.33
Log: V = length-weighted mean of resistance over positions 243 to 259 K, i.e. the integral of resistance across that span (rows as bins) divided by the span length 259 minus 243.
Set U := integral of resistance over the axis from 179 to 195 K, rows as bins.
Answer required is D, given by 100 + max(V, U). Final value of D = 558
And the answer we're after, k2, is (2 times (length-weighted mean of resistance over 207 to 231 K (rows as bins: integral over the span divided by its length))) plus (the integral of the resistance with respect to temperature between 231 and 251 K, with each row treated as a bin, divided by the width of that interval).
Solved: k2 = 65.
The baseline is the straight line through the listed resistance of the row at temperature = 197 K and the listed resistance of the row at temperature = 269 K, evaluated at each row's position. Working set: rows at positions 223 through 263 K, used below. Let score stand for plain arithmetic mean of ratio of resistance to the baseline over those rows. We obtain 0.85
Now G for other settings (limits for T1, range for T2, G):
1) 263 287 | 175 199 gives -1.0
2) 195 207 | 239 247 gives 2.2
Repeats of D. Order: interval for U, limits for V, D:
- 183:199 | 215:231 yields 560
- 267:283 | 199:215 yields 547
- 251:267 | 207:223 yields 539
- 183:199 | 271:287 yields 560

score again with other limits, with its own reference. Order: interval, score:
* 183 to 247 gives 0.84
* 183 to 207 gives 0.97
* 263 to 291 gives 1.00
